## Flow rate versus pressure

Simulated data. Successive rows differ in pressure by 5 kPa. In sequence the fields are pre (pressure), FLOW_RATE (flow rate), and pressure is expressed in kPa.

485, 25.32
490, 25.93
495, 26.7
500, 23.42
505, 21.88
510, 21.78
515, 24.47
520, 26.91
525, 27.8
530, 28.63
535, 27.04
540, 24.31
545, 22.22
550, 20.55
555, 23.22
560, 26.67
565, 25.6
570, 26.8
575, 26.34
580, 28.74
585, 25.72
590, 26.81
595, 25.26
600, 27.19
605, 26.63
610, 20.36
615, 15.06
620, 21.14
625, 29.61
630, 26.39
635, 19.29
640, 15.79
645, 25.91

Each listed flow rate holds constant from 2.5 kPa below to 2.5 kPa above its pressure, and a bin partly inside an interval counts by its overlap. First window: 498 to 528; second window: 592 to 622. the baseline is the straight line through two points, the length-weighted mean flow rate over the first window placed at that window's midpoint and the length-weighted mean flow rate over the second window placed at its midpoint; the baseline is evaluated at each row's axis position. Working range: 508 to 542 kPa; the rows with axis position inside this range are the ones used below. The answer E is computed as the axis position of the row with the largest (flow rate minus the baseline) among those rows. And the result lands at 530 kPa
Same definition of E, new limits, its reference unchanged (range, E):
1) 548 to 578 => 570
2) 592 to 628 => 625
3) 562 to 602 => 580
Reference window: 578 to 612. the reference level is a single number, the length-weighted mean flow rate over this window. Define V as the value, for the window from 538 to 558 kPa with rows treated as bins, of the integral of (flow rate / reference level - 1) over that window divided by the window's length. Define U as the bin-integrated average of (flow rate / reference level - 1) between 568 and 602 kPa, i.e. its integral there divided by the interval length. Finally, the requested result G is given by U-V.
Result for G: 0.16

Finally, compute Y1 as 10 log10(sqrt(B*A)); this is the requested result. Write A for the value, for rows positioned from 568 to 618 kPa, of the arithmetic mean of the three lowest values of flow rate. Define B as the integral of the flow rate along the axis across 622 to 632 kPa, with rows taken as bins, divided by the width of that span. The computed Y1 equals 13.7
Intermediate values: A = 20.2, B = 27.7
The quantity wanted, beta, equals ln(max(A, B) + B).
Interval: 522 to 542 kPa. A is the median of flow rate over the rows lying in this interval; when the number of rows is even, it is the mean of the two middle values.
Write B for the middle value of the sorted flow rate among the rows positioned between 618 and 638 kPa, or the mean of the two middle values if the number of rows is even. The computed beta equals 3.94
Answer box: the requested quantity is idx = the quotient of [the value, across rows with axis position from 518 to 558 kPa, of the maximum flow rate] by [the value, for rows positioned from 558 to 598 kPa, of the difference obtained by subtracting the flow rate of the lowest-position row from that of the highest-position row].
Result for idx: -20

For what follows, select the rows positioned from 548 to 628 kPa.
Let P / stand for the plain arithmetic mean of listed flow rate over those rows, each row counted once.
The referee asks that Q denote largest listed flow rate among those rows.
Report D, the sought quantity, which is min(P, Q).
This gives 24.7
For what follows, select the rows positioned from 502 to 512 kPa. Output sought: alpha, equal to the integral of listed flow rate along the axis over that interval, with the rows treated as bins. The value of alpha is 219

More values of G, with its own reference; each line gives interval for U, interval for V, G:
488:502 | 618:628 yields -0.01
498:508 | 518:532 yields -0.20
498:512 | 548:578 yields -0.10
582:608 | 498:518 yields 0.13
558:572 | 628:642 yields 0.23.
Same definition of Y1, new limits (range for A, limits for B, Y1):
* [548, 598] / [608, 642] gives 13.4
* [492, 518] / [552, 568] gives 13.7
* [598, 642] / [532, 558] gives 13.0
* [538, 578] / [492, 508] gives 13.6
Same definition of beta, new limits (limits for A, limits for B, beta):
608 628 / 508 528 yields 3.94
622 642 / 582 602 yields 3.96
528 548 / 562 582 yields 3.97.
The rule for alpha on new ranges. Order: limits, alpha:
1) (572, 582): 274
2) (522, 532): 281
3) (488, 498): 262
